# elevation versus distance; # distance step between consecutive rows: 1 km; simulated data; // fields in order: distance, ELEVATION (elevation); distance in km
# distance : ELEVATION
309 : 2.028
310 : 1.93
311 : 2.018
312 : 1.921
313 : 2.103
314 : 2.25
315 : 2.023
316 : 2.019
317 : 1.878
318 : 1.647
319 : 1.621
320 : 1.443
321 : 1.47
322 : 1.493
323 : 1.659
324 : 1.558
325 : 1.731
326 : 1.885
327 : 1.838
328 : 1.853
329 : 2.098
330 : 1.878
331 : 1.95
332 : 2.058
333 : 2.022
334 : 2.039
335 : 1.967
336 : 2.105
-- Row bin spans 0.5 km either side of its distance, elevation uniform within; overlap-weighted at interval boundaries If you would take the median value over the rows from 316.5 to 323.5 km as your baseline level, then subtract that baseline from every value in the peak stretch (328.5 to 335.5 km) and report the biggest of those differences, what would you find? 0.48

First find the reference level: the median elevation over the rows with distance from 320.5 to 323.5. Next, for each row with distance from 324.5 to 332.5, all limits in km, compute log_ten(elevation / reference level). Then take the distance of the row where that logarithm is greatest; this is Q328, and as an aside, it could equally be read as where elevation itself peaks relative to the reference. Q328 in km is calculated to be 329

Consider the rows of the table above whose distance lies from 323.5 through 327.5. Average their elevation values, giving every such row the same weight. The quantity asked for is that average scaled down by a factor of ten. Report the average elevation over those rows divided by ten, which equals 0.175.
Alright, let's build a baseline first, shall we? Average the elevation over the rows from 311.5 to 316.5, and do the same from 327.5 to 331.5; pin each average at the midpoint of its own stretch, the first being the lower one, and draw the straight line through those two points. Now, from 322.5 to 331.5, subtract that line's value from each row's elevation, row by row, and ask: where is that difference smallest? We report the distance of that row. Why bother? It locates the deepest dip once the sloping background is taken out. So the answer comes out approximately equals 324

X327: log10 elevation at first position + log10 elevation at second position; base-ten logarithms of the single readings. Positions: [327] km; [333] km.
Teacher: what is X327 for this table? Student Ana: 0.57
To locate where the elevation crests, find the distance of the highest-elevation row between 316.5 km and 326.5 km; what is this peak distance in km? 326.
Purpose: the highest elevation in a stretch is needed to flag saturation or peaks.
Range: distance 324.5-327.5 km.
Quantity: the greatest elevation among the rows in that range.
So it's 1.885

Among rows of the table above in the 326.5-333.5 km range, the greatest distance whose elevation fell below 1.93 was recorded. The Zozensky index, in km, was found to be 330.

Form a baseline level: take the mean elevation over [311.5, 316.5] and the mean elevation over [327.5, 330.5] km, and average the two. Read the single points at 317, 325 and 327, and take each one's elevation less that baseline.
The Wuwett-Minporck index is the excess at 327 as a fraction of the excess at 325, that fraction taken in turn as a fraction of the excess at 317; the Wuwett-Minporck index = -4.9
